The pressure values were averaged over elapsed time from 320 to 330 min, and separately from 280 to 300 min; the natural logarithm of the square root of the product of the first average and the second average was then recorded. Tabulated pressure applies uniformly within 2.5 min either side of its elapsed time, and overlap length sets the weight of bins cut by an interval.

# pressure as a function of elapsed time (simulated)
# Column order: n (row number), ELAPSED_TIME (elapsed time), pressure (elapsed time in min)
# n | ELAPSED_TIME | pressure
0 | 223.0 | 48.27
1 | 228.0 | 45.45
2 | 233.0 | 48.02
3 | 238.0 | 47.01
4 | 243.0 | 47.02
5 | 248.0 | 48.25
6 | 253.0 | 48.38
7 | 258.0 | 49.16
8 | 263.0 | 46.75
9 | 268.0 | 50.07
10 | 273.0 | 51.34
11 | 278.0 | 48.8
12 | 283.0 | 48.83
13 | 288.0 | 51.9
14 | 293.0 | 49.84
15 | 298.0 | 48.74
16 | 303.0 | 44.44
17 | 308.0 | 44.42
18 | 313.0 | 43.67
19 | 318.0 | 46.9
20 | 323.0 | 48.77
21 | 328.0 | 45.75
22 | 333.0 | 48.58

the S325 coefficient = 3.88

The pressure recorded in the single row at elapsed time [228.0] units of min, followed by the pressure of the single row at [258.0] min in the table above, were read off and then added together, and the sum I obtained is 95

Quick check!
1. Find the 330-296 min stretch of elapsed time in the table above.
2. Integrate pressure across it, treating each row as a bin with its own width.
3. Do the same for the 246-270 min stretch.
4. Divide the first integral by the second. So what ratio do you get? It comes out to 1.3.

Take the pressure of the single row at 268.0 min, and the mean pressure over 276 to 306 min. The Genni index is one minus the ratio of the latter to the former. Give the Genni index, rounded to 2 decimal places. 0.03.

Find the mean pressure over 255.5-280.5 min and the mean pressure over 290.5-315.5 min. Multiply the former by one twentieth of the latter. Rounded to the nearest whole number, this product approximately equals 114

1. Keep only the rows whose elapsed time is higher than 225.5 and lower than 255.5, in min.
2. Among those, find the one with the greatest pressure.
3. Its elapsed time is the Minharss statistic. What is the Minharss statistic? 253.0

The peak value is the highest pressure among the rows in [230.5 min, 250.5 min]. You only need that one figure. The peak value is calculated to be 48.25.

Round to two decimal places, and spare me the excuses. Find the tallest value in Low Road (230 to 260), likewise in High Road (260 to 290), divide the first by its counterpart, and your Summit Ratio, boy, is 0.95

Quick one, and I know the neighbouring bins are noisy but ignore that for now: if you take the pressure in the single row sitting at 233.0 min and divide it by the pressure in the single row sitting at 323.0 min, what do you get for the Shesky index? 0.98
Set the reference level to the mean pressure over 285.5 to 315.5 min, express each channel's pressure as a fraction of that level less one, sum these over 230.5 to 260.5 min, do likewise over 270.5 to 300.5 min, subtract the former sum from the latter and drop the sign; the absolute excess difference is 0.25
